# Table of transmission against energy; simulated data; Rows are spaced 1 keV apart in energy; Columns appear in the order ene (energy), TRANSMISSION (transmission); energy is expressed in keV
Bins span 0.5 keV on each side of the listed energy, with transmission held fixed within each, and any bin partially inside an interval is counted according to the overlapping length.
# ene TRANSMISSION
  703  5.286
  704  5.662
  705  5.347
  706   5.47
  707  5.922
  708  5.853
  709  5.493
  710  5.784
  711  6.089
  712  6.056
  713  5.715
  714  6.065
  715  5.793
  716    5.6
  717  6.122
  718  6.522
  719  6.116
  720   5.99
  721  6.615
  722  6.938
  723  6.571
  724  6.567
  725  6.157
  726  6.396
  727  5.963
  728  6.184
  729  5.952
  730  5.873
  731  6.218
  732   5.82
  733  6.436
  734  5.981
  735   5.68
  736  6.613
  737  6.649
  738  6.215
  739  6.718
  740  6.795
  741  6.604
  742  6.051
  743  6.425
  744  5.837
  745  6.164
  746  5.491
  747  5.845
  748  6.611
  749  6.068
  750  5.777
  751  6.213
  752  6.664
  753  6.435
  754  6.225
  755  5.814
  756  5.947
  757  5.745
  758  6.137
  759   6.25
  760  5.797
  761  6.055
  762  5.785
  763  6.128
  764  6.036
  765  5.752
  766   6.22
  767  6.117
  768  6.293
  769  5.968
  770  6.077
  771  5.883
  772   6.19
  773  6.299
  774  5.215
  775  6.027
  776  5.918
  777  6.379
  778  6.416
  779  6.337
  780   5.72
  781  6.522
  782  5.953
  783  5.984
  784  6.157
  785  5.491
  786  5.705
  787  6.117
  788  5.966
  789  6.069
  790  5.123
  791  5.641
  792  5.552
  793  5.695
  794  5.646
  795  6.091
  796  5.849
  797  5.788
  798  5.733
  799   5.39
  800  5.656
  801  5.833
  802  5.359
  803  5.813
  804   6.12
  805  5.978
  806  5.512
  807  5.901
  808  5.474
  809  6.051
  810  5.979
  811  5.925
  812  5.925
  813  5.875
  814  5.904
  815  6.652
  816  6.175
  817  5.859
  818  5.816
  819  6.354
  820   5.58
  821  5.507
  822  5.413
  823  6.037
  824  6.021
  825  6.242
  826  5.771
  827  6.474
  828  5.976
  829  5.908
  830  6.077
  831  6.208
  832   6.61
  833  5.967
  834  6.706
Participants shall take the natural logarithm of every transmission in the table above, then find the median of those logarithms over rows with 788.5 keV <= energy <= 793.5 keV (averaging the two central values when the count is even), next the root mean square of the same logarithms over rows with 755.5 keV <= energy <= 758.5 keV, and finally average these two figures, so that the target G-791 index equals 1.76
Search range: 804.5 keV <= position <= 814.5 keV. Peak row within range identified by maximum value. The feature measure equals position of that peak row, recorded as 809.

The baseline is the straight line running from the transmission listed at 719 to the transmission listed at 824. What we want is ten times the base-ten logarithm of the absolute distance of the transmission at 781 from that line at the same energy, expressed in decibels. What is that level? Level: -3.4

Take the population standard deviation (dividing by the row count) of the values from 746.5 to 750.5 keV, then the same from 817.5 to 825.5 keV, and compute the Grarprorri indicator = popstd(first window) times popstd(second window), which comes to 0.11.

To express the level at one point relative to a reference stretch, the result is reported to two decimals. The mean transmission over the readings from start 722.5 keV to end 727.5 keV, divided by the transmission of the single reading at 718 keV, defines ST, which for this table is 0.97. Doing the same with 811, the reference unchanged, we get 1.07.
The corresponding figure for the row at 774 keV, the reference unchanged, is 1.21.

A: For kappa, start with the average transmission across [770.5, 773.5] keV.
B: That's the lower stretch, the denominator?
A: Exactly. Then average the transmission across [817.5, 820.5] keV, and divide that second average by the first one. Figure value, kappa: 0.97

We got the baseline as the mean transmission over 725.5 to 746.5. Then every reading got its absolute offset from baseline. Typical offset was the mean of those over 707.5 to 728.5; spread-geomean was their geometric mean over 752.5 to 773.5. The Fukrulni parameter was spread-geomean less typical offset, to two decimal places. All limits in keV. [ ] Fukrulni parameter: -0.18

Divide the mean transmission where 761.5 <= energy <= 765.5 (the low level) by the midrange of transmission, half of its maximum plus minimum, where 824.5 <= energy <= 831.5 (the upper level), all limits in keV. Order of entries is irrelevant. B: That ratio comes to 0.97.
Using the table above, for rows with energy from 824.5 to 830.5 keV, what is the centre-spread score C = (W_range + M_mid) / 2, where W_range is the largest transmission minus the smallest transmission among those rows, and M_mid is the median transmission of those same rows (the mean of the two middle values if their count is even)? 3.36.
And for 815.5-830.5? 3.52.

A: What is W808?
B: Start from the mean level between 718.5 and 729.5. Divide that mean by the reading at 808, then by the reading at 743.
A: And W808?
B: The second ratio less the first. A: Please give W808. -0.171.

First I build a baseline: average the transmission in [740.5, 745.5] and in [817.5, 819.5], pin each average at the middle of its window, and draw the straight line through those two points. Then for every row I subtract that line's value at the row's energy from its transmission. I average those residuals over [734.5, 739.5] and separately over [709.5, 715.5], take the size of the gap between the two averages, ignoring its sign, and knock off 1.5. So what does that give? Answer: -1.00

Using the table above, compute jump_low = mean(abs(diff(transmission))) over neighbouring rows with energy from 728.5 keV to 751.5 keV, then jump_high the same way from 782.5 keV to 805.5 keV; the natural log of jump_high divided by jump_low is -0.37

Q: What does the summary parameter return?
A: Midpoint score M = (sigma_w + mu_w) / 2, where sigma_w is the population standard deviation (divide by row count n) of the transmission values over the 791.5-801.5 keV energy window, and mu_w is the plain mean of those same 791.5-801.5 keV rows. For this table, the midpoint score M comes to 2.95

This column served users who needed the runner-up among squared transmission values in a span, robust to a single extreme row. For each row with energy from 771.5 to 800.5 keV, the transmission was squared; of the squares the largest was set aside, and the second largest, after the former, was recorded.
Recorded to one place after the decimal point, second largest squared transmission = 41.2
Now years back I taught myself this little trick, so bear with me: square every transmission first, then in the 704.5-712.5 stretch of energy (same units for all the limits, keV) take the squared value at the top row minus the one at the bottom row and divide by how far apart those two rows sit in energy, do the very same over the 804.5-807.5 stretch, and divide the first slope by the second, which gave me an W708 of -2.5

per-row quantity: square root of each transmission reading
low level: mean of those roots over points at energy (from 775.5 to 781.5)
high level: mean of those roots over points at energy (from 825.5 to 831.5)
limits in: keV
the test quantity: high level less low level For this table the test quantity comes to -0.03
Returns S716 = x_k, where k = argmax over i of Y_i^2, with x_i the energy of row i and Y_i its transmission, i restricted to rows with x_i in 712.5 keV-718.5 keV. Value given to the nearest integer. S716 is 718 keV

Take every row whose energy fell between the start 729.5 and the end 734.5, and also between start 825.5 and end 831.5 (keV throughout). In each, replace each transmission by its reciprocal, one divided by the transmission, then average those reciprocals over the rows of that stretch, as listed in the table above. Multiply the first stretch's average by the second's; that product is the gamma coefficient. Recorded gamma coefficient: 0.0272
